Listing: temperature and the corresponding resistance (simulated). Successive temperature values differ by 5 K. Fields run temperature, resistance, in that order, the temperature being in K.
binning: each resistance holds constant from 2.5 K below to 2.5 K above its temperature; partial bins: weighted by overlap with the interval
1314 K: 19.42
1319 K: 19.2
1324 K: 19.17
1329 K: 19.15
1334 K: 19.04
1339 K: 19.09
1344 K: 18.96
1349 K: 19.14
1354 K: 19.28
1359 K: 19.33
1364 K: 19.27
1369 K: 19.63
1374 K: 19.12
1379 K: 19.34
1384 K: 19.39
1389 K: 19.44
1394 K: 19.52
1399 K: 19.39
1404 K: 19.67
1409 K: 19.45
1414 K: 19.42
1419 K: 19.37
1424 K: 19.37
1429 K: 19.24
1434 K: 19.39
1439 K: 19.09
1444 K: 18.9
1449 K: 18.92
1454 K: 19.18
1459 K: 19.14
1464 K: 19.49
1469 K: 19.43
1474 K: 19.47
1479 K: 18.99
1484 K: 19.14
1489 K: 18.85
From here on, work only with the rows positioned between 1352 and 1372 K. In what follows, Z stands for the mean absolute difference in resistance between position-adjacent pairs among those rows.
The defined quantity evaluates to 0.157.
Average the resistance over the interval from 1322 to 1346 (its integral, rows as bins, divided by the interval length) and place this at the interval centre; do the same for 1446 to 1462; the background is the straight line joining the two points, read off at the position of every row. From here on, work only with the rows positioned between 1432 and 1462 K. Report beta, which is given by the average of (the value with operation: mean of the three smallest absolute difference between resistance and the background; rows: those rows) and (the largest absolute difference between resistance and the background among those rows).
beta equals 0.18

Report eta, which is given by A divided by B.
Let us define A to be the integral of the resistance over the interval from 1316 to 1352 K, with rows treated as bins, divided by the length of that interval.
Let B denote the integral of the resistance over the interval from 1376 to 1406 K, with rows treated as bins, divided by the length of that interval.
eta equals 0.98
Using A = 19.1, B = 19.4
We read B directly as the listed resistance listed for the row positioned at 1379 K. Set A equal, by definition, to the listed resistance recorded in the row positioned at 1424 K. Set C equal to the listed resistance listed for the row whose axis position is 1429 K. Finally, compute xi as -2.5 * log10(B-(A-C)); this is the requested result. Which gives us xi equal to -3.21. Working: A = 19.37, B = 19.34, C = 19.24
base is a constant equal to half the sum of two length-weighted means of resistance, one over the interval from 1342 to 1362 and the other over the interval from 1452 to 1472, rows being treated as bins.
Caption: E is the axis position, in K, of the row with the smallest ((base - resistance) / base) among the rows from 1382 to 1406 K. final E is 1404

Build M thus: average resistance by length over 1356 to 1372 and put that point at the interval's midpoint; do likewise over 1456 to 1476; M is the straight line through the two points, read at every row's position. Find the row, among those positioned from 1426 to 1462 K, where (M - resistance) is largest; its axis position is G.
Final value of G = 1444 K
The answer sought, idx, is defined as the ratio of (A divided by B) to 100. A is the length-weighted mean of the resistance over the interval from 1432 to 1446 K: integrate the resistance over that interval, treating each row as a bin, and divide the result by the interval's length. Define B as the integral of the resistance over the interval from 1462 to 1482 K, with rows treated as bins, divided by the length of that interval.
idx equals 0.0099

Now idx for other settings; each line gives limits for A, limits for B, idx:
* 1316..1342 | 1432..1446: 0.0100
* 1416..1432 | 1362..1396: 0.0100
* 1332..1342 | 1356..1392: 0.0098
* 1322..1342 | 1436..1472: 0.0100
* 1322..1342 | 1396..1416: 0.0098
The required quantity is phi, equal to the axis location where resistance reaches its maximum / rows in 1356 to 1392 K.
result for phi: 1369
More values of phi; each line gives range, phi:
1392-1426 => 1404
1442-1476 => 1464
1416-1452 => 1434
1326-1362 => 1359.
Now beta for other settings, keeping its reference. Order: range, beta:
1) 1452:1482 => 0.24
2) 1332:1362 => 0.14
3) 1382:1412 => 0.45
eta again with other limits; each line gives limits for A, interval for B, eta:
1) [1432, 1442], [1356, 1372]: 0.99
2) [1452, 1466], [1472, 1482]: 1.00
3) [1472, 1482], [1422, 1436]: 0.99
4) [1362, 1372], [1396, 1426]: 1.00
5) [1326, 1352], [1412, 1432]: 0.99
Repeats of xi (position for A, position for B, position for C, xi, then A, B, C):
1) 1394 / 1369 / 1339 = -3.21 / 19.52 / 19.63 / 19.09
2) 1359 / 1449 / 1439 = -3.18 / 19.33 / 18.92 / 19.09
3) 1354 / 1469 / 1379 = -3.22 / 19.28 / 19.43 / 19.34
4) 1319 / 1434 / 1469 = -3.23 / 19.2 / 19.39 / 19.43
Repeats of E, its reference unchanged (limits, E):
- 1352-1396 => 1369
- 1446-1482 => 1464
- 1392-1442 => 1404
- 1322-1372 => 1369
